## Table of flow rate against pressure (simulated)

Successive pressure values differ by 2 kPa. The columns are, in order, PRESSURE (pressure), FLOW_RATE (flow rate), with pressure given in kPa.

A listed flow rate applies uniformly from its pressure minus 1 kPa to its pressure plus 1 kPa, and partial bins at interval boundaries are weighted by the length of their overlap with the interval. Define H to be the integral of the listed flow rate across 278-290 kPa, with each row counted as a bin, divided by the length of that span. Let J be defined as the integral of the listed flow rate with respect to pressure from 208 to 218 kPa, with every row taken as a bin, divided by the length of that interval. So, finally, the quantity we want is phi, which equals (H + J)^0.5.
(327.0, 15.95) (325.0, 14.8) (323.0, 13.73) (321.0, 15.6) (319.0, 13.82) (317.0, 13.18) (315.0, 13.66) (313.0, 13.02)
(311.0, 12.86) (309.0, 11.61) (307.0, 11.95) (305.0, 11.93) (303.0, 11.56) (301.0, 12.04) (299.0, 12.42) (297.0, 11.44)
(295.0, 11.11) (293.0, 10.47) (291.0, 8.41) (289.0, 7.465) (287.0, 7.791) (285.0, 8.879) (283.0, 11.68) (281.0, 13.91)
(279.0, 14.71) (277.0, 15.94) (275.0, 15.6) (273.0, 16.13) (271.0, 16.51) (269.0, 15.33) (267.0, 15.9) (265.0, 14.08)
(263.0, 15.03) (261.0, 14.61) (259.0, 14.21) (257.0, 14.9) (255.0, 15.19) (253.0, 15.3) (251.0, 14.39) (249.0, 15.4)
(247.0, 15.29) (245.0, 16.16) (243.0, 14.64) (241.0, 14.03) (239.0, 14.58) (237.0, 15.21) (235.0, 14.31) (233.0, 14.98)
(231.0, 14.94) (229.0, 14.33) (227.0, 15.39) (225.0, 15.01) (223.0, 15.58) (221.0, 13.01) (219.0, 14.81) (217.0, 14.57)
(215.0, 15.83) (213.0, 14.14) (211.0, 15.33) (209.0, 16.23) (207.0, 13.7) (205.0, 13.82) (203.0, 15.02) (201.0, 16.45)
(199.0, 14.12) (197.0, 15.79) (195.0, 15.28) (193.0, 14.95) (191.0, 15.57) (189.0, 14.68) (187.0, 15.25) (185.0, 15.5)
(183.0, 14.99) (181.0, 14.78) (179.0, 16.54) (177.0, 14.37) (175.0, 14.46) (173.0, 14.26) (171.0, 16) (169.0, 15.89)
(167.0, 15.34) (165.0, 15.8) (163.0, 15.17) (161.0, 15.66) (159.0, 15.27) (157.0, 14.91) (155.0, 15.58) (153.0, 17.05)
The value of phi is 5.1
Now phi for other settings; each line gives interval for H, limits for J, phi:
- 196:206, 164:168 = 5.5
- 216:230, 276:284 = 5.4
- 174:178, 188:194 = 5.4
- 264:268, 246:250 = 5.5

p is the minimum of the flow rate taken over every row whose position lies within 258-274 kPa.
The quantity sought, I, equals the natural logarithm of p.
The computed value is 2.64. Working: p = 14.08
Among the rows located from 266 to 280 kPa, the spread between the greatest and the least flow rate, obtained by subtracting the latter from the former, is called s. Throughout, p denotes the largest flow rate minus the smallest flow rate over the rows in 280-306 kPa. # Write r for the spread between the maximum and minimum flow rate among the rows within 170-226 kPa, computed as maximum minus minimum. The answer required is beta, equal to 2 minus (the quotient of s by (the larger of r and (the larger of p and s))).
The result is 1.7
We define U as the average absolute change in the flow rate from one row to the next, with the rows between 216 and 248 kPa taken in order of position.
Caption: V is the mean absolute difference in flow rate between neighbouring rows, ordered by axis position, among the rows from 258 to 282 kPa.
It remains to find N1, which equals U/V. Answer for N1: 1.1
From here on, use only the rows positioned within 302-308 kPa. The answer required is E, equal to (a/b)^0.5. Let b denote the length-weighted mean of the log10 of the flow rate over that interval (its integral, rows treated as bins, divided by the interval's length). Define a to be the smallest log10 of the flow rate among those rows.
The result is 0.996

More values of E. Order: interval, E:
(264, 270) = 0.987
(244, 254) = 0.989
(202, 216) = 0.985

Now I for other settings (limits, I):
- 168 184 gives 2.66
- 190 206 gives 2.63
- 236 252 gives 2.64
